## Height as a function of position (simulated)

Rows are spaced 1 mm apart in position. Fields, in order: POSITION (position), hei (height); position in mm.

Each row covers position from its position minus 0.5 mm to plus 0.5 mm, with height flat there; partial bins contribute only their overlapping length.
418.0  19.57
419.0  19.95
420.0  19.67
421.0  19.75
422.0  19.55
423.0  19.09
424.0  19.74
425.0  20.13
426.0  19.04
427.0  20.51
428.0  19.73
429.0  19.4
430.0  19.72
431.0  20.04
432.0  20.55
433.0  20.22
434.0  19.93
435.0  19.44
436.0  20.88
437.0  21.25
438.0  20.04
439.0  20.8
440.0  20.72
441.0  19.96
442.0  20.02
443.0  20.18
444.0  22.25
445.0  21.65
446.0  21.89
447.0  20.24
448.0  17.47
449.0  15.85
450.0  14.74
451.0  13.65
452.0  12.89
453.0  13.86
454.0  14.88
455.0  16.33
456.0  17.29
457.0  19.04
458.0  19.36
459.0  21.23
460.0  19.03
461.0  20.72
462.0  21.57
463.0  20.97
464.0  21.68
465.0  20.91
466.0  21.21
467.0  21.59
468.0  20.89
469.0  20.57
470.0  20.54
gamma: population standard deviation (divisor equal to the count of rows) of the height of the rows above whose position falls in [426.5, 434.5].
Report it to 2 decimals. 0.38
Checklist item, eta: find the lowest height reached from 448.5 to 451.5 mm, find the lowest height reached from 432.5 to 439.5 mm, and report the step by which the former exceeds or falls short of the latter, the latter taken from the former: -5.8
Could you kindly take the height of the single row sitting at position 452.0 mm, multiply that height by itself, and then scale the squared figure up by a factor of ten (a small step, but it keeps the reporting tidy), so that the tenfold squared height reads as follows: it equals 1662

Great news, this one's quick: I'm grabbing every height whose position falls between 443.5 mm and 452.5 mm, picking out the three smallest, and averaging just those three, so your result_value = 13.8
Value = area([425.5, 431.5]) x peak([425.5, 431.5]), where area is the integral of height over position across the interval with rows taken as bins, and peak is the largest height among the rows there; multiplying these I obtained 2429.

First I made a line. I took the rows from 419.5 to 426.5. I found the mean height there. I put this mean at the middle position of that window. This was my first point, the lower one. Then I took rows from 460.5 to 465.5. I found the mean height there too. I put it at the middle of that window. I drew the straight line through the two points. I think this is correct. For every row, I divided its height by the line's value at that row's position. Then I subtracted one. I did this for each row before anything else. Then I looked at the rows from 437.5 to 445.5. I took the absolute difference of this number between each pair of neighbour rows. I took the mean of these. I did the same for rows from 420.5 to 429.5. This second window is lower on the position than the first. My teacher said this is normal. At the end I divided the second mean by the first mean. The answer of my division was 1.11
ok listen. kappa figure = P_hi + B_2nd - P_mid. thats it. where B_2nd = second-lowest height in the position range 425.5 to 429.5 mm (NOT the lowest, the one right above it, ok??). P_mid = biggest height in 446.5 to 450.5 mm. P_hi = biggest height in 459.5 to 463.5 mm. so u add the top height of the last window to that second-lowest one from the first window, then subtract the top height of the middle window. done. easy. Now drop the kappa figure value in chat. 21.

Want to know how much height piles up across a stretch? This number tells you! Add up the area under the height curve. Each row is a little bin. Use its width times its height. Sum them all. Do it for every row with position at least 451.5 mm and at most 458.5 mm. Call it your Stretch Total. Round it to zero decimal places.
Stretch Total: 114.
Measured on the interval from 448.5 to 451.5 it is 44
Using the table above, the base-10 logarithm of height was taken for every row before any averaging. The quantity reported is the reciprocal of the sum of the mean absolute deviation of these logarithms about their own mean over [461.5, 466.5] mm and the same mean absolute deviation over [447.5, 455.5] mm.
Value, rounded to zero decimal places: 25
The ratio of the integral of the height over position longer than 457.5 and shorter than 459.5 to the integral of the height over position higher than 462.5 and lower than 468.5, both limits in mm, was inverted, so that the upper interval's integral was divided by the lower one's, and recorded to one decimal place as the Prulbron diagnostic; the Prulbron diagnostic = 3.1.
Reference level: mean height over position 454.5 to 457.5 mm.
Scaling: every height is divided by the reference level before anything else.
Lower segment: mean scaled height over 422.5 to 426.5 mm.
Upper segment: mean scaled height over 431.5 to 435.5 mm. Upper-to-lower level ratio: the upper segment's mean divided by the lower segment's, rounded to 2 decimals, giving 1.03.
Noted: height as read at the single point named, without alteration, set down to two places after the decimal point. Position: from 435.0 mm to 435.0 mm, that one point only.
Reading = 19.44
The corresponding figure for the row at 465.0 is 20.91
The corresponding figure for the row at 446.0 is 21.89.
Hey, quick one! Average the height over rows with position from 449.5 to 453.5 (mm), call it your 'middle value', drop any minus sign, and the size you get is 13.8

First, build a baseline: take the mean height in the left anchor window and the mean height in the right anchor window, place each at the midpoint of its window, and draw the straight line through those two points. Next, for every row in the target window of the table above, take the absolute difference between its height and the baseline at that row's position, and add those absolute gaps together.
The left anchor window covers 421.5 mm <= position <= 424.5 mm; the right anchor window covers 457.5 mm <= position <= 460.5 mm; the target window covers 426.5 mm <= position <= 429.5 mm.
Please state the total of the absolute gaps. 1.3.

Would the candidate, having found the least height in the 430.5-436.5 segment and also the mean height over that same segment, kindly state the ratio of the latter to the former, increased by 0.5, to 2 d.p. 1.54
